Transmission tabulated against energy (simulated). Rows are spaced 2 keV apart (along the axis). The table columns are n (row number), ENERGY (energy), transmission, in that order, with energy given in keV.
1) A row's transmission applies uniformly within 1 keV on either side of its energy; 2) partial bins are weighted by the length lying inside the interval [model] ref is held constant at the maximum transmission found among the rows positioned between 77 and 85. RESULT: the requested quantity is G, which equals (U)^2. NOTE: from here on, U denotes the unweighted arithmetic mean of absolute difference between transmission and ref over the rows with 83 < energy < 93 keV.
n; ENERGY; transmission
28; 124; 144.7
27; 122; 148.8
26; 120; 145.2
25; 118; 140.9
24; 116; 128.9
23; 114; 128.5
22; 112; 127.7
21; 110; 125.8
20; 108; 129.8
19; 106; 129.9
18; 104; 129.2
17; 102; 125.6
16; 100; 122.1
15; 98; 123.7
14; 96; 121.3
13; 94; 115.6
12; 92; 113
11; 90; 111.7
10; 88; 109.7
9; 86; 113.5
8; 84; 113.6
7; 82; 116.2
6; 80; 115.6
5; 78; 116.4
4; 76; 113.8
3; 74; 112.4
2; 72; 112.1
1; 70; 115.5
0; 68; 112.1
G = 17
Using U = 4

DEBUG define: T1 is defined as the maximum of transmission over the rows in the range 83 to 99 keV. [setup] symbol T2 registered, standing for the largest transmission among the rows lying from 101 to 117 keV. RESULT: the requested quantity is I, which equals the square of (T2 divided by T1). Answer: 1.10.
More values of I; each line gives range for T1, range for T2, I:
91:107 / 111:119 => 1.18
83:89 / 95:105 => 1.29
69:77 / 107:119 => 1.49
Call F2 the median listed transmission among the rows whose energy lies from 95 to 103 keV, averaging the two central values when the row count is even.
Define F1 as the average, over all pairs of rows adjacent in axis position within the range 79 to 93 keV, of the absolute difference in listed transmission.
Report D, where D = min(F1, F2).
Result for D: 1.73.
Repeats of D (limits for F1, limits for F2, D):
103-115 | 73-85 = 1.50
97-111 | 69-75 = 2.25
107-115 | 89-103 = 2.23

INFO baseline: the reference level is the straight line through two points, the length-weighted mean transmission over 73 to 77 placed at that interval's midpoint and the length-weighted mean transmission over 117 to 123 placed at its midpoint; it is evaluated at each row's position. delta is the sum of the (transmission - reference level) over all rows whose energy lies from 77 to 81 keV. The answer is 0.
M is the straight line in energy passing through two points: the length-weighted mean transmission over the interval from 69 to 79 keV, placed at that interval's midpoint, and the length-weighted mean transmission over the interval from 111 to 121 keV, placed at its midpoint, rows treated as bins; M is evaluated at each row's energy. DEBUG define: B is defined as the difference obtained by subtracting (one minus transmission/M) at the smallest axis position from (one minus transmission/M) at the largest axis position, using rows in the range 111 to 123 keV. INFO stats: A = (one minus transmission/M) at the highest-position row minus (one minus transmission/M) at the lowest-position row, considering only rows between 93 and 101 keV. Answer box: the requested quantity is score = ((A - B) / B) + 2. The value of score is 1.3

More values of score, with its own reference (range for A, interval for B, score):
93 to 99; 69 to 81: -0.2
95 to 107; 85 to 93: -0.1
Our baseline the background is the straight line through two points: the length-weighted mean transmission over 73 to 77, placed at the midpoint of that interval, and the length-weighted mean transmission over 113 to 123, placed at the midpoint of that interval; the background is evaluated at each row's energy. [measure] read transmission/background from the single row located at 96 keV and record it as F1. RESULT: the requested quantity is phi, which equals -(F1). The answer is -0.97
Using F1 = 0.97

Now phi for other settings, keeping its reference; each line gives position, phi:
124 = -1.02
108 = -0.98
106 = -0.99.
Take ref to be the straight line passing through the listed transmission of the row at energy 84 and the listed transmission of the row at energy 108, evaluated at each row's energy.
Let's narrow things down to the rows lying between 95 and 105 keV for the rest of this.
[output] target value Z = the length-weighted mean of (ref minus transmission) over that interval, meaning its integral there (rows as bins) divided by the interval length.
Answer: 0.0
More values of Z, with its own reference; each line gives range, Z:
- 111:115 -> 5.1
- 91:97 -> 3.7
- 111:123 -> -0.8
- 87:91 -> 6.3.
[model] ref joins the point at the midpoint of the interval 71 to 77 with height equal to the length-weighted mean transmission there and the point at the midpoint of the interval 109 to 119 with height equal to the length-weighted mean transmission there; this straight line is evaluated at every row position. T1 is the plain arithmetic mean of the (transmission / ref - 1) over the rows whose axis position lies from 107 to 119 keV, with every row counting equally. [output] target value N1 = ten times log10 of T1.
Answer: -26.0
